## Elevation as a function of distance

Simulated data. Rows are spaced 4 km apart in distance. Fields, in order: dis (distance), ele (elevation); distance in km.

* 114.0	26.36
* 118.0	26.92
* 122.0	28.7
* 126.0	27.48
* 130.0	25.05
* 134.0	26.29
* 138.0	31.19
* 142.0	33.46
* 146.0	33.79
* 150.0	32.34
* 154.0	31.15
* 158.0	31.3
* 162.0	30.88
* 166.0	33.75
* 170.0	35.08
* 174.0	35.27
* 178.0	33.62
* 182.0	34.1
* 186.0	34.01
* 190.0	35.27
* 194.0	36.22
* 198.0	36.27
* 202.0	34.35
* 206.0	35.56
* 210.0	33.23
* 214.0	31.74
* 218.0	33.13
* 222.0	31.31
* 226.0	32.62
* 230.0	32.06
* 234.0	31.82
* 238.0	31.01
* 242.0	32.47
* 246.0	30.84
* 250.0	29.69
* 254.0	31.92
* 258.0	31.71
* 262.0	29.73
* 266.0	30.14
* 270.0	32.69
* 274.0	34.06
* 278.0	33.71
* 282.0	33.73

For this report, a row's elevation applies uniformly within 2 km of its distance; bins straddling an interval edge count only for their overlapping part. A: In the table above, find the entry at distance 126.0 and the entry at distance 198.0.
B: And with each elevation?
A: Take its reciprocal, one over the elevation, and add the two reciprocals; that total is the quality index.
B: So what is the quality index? 0.0640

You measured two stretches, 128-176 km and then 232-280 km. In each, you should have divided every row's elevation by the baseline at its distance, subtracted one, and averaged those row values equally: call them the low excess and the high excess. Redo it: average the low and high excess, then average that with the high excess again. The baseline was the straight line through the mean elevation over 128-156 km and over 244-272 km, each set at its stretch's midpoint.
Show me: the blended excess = 0.026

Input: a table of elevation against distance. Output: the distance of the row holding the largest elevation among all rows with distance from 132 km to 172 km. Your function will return 170.0 km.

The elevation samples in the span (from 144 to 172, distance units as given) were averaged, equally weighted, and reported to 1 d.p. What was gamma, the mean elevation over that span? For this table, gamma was 32.6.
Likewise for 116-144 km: 28.4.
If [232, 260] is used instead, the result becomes 31.4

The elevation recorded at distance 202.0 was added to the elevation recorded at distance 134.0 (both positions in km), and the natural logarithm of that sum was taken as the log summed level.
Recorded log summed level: 4.10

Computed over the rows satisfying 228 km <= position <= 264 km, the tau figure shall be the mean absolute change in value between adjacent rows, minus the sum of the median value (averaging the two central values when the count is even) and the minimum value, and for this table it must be -60.2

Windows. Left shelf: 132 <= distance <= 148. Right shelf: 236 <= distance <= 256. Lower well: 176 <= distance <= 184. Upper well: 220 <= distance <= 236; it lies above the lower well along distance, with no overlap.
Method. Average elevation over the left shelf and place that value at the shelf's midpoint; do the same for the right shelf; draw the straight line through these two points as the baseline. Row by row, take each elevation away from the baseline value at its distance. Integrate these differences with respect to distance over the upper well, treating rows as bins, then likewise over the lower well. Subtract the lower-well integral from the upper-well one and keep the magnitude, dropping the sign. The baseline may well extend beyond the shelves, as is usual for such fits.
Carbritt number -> 9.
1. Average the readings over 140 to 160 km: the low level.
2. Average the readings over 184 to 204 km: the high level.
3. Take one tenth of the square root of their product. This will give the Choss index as 3.38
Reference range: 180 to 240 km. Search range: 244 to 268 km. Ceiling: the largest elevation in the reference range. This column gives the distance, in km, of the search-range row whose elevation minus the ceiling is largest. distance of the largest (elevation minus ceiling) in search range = 254.0 km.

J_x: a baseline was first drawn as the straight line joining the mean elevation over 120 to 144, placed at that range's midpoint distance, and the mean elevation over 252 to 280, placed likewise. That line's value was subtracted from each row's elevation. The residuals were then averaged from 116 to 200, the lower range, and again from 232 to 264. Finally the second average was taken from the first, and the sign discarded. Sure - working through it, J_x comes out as 3.1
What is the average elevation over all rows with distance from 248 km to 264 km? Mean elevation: 30.8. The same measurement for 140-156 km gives 32.7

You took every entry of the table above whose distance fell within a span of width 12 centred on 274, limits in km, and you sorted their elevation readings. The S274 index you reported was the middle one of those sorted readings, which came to 33.7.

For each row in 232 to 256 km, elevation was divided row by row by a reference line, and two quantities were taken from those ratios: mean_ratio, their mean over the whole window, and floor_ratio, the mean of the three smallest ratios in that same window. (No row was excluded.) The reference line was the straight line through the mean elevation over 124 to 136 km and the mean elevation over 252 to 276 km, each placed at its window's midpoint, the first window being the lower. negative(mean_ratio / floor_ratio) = -1.03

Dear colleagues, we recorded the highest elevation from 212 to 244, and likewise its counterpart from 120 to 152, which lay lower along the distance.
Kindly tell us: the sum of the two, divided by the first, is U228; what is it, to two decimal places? 2.02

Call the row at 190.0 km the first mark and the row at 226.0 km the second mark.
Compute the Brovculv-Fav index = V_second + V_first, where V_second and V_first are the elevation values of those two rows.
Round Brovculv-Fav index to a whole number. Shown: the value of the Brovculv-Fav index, 68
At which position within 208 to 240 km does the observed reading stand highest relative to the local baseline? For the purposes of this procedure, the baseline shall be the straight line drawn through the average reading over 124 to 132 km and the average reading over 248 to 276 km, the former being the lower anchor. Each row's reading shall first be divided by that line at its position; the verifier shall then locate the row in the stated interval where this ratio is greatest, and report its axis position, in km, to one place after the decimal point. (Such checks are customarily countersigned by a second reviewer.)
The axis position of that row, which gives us 210.0 km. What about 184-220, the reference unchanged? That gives 194.0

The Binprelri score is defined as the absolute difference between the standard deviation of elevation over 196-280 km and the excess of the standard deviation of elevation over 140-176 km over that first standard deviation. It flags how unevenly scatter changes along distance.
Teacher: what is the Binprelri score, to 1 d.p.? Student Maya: 1.8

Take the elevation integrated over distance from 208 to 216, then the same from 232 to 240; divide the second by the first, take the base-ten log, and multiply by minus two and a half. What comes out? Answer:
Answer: 0.04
